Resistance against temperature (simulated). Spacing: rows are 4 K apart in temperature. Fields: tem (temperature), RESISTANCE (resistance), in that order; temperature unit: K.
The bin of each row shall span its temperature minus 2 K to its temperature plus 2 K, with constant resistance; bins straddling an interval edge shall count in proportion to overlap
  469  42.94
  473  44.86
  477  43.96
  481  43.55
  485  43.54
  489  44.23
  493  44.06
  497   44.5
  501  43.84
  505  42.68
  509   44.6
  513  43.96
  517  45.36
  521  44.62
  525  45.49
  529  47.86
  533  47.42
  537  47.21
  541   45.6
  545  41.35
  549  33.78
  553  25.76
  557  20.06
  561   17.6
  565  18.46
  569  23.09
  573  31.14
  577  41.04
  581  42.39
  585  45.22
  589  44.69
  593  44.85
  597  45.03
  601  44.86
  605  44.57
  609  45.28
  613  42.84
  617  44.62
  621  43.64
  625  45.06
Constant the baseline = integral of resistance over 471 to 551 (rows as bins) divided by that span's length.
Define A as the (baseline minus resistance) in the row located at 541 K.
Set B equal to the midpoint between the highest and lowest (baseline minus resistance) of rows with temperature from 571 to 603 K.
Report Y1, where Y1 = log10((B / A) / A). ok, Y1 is 0.4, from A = -1.5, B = 5.9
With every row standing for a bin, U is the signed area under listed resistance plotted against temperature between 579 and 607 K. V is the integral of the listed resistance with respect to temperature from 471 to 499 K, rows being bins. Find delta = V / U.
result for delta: 0.99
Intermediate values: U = 1246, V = 1235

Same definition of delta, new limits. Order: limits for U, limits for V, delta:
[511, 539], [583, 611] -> 0.98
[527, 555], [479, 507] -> 1.06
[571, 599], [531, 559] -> 0.89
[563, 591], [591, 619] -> 1.27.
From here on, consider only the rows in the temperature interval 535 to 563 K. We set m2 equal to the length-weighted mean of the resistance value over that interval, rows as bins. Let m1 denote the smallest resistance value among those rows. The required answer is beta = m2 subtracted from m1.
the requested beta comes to -15.5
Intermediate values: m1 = 17.6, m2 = 33.1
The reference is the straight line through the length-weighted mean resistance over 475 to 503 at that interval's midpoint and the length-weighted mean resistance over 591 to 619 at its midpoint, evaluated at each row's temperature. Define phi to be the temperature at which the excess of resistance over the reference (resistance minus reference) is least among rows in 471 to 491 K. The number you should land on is 485 K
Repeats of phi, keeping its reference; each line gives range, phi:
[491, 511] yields 505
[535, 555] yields 553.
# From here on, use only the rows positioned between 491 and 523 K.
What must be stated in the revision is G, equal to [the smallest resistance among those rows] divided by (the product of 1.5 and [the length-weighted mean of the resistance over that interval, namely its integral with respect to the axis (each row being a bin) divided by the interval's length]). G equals 0.644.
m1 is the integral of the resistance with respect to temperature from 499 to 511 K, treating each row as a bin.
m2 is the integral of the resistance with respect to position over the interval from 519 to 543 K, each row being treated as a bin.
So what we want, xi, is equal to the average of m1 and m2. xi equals 819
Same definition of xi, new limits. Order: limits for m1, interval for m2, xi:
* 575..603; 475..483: 791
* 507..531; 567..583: 819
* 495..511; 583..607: 890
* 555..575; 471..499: 838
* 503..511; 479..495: 525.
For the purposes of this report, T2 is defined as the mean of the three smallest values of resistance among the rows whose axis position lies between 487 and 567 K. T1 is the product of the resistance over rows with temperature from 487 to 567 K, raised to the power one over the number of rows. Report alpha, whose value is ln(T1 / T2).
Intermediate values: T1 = 37.7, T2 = 19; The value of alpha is 0.70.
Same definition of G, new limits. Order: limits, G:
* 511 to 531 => 0.645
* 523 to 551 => 0.511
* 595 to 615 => 0.642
